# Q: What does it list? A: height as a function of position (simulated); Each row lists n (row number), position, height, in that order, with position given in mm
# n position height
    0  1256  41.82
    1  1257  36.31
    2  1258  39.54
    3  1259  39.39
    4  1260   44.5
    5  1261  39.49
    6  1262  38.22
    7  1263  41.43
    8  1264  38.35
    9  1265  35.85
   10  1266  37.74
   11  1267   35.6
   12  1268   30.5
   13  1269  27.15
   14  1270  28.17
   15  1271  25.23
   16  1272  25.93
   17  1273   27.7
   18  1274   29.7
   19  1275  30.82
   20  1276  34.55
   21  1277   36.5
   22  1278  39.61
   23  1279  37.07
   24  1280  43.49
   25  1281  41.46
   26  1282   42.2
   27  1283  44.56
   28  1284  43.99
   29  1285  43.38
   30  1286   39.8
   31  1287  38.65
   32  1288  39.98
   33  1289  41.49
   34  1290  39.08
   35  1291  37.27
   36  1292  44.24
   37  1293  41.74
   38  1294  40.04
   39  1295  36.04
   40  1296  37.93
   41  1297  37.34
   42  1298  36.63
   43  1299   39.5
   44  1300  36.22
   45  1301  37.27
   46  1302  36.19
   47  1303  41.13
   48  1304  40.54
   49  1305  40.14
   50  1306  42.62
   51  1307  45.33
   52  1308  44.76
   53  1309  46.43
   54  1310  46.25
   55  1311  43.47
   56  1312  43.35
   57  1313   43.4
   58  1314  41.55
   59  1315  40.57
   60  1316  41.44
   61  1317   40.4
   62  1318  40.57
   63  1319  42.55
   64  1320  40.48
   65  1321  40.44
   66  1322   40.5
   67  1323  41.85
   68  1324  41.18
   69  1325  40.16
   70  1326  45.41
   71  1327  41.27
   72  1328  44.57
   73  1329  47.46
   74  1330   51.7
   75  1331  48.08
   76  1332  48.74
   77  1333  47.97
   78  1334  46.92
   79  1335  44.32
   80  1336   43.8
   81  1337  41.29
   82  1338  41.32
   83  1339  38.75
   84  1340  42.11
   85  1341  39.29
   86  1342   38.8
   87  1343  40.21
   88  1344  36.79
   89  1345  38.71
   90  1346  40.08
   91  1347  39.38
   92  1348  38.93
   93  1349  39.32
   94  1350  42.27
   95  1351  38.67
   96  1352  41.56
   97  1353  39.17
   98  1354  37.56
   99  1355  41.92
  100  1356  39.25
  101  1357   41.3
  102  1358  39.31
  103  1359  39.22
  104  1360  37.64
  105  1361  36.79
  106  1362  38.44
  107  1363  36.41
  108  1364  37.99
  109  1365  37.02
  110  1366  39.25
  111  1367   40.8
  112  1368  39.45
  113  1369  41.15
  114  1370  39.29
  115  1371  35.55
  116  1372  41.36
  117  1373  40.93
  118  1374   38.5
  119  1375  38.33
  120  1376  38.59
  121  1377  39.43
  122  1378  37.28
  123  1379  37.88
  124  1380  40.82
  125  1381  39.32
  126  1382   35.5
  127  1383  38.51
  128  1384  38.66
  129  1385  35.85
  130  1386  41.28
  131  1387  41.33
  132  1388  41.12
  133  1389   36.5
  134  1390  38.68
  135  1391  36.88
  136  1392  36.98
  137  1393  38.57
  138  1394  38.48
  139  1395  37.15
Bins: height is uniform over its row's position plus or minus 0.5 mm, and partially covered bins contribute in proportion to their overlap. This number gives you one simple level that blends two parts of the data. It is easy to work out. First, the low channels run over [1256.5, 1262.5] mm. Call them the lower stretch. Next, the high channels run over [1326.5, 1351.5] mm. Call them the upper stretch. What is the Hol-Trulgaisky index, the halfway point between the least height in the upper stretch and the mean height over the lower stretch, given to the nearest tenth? 38.2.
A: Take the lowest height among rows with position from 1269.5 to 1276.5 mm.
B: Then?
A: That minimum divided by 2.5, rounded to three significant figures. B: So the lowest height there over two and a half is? 10.1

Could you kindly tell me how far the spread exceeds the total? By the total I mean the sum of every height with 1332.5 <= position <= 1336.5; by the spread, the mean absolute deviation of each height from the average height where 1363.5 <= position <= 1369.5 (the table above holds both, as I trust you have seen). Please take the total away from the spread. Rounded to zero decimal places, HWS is -182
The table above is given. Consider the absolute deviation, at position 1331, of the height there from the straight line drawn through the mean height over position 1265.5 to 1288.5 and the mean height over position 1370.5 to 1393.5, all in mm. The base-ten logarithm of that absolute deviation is 1.03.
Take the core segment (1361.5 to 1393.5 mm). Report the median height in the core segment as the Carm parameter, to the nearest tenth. 38.6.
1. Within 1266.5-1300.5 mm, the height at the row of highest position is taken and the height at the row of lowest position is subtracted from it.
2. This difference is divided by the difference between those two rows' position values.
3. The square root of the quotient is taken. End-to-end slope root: 0.14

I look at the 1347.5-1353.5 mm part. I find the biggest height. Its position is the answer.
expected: 1350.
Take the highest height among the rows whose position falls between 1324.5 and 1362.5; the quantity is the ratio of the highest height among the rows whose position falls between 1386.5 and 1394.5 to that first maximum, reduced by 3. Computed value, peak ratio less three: -2.20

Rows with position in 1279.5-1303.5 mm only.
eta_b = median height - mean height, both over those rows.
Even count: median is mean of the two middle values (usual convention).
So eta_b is -0.09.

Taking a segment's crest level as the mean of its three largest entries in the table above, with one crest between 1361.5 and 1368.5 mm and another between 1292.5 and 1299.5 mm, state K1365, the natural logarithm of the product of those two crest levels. 7.38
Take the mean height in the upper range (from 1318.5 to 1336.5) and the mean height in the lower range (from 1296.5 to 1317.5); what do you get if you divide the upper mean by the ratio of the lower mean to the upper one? 48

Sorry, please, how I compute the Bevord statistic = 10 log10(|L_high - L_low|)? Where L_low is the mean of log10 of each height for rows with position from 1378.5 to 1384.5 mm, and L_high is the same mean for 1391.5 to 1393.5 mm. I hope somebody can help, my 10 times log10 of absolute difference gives -21.3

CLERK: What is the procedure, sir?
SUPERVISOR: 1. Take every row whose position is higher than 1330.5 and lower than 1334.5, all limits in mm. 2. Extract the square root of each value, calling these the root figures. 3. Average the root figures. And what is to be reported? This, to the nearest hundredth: 6.92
